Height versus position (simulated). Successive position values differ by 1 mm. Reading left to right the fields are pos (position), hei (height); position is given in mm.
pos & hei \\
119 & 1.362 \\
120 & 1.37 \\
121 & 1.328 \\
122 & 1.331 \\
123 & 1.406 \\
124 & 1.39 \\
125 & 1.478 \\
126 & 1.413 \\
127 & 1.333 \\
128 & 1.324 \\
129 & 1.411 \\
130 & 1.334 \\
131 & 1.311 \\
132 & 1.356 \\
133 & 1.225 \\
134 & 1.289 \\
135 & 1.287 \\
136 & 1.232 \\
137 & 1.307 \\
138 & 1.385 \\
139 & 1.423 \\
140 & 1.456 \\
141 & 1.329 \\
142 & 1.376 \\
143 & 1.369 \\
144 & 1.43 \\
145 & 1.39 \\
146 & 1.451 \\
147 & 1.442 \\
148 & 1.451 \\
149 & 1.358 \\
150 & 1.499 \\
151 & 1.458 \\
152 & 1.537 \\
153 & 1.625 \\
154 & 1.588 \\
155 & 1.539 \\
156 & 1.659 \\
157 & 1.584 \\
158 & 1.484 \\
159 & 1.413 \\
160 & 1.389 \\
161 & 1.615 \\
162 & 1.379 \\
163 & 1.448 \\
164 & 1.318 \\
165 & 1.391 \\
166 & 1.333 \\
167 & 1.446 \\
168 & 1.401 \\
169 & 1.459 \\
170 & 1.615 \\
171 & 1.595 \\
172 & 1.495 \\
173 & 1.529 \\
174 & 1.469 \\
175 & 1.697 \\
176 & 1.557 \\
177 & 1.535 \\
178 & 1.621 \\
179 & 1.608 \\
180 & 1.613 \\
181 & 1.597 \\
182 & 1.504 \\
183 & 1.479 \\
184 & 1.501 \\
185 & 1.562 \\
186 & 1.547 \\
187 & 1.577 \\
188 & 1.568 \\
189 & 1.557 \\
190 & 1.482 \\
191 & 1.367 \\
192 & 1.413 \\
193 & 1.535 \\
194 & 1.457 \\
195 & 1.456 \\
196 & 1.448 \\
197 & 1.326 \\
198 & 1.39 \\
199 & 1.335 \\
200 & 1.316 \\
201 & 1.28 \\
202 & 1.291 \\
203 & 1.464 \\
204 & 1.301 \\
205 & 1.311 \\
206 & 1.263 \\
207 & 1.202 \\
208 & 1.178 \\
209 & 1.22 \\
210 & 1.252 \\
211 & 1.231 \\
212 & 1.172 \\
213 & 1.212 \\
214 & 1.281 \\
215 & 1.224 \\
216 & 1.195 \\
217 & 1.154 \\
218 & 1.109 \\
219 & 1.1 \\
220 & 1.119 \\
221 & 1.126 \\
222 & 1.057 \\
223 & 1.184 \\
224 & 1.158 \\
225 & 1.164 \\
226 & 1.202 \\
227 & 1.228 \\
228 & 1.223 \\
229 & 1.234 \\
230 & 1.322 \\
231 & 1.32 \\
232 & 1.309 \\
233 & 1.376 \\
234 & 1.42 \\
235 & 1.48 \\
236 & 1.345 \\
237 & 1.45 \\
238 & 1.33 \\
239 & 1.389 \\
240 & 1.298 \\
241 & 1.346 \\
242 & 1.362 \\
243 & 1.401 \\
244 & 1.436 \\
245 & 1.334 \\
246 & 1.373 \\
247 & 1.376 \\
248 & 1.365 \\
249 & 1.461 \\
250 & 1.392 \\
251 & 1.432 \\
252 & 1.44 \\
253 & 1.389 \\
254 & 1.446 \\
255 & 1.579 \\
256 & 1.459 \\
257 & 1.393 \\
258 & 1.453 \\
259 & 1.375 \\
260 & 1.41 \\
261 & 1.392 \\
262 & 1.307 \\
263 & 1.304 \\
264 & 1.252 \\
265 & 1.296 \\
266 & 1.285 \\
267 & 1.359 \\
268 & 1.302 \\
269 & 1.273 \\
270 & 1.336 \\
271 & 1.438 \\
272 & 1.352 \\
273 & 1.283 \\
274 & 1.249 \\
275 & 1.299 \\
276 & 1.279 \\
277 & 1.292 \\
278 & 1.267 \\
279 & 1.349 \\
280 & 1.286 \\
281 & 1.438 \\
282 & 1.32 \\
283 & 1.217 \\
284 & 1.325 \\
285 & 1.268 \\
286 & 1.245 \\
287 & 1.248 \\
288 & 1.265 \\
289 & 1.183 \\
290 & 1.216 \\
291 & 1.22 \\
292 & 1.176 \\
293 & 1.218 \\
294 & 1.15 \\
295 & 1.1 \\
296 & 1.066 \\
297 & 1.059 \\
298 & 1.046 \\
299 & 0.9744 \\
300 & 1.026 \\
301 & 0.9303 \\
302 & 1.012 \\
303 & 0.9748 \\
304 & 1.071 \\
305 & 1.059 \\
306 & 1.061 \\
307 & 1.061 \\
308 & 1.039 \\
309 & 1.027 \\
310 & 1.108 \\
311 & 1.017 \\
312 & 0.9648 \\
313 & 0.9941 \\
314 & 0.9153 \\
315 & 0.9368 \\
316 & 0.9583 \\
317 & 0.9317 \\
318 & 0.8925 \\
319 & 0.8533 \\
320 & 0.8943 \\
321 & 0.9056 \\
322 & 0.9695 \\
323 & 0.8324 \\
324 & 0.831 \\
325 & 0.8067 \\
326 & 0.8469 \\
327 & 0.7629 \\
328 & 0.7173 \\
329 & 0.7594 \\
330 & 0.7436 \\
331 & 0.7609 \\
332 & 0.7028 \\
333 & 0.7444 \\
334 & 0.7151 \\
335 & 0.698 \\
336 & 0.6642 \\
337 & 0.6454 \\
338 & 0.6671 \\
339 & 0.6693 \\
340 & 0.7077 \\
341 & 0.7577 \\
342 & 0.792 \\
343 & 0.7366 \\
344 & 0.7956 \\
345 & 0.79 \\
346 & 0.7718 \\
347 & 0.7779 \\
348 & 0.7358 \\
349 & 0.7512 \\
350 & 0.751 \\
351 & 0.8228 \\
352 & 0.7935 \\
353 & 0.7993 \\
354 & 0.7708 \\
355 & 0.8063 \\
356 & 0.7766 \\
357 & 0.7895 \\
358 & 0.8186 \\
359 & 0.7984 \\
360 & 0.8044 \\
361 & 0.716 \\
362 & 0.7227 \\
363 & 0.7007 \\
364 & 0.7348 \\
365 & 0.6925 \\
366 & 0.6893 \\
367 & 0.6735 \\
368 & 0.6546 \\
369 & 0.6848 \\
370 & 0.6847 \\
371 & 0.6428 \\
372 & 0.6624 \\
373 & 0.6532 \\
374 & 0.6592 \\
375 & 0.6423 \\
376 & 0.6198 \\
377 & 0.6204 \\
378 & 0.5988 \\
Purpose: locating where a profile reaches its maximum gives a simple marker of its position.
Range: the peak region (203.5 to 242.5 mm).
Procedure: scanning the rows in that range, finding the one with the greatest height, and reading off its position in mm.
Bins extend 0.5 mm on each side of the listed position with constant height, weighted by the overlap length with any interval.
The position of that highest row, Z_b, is 235 mm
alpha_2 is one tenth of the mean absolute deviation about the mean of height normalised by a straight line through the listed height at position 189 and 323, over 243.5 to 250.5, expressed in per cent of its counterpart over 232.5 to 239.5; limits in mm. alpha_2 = 8.9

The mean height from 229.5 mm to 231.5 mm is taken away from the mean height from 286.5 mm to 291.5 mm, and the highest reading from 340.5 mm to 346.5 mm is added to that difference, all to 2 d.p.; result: 0.70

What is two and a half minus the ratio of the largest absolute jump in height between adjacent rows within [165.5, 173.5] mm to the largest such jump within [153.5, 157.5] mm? 1.2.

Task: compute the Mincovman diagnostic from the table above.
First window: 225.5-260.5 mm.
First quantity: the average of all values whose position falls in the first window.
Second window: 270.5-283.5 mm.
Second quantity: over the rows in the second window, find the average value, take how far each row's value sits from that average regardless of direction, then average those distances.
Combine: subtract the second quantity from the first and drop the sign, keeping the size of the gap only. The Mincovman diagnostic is 1.32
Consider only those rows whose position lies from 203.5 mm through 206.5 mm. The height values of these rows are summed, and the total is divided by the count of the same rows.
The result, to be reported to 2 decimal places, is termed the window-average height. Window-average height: 1.29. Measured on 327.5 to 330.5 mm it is 0.74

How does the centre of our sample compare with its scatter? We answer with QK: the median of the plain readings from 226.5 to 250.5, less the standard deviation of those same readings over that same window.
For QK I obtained 1.3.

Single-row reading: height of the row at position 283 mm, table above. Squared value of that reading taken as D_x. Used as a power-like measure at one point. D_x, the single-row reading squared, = 1.48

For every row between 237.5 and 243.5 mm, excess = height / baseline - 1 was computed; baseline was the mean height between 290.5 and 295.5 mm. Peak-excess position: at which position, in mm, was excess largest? 243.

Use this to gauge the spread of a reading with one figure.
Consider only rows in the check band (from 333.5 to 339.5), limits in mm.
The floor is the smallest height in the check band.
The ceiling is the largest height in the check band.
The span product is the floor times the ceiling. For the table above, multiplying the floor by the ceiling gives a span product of 0.46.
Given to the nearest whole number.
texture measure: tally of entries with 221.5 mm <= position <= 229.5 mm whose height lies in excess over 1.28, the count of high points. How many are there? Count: 0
